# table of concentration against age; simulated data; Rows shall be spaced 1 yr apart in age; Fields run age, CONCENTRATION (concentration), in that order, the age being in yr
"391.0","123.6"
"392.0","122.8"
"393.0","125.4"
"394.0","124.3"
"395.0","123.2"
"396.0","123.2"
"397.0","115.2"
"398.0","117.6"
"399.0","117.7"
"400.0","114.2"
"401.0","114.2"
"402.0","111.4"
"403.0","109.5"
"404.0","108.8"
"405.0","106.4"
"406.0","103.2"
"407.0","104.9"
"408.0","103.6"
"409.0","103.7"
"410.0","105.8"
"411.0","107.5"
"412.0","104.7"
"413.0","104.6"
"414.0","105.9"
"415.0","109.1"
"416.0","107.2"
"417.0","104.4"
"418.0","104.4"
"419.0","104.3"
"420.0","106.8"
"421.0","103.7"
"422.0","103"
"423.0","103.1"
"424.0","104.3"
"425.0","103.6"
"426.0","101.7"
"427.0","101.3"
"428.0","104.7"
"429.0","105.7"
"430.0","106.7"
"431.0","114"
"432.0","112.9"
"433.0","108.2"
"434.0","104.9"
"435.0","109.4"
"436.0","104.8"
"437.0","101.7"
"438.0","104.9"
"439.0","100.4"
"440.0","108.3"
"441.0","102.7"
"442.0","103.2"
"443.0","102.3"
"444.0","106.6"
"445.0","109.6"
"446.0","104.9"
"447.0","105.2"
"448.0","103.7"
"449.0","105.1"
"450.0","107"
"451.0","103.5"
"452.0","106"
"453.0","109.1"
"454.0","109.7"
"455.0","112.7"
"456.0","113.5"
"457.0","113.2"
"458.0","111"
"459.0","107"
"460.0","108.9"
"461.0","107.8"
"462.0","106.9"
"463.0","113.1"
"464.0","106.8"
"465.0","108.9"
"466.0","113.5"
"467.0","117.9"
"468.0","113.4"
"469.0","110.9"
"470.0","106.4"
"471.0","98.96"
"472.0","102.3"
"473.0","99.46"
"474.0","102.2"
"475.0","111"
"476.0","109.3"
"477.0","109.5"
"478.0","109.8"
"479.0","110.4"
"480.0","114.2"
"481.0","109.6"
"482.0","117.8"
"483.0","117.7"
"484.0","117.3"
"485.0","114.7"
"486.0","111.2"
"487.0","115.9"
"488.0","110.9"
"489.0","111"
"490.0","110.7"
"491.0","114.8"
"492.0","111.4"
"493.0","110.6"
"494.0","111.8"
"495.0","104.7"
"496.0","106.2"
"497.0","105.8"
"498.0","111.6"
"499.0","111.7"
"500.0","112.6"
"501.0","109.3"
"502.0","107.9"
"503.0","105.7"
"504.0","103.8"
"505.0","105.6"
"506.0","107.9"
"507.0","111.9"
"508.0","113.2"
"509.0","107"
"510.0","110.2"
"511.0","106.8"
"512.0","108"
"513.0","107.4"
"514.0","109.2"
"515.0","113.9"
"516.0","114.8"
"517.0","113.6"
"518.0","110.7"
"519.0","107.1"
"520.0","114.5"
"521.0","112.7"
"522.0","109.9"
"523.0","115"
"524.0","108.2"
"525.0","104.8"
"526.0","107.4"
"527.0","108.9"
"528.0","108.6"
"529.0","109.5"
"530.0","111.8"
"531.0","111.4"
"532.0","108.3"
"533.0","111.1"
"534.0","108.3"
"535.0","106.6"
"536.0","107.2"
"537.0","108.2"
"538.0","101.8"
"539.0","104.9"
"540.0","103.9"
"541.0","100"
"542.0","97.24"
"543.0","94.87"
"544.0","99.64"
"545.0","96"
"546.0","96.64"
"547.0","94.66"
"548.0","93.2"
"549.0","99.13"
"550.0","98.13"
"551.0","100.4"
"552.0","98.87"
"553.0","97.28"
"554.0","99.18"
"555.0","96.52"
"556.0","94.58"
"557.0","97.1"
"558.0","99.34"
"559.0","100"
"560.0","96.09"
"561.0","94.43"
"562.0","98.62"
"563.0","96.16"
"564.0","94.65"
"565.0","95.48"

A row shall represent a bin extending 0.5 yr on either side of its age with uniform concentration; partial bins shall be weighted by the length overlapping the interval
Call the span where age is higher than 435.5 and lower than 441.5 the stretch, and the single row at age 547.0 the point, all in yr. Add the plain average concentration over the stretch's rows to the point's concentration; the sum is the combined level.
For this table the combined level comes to 198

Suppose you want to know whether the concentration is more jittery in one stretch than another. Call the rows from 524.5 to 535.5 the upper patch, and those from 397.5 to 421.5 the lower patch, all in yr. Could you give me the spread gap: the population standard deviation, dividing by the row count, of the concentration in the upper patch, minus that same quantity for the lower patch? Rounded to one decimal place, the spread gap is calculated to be -2.3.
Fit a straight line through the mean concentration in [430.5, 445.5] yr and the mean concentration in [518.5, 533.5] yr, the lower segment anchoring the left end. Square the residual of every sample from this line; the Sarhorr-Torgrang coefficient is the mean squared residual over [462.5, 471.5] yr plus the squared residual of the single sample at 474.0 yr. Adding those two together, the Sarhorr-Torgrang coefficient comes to 65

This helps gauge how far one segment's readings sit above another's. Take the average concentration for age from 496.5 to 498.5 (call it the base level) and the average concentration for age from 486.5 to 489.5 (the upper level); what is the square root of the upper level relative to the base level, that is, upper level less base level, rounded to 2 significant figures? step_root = 2.0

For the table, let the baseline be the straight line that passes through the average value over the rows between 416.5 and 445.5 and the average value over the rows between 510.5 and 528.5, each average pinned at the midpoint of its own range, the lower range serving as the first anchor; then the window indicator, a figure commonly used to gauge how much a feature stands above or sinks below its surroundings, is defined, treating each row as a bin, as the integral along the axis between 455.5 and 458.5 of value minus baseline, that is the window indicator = 18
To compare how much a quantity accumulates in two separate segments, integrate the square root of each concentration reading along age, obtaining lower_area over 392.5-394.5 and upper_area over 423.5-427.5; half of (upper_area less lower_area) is 9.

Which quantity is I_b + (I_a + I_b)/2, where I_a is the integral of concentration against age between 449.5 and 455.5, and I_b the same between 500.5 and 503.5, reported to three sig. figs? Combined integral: 808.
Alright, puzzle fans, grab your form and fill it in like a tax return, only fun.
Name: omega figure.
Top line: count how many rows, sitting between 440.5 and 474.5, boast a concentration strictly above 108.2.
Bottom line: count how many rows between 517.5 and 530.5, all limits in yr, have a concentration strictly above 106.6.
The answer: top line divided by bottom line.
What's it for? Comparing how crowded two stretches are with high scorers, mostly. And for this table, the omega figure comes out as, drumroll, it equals 1.2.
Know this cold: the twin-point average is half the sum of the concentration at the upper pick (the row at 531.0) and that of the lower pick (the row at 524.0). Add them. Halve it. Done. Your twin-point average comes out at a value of 110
